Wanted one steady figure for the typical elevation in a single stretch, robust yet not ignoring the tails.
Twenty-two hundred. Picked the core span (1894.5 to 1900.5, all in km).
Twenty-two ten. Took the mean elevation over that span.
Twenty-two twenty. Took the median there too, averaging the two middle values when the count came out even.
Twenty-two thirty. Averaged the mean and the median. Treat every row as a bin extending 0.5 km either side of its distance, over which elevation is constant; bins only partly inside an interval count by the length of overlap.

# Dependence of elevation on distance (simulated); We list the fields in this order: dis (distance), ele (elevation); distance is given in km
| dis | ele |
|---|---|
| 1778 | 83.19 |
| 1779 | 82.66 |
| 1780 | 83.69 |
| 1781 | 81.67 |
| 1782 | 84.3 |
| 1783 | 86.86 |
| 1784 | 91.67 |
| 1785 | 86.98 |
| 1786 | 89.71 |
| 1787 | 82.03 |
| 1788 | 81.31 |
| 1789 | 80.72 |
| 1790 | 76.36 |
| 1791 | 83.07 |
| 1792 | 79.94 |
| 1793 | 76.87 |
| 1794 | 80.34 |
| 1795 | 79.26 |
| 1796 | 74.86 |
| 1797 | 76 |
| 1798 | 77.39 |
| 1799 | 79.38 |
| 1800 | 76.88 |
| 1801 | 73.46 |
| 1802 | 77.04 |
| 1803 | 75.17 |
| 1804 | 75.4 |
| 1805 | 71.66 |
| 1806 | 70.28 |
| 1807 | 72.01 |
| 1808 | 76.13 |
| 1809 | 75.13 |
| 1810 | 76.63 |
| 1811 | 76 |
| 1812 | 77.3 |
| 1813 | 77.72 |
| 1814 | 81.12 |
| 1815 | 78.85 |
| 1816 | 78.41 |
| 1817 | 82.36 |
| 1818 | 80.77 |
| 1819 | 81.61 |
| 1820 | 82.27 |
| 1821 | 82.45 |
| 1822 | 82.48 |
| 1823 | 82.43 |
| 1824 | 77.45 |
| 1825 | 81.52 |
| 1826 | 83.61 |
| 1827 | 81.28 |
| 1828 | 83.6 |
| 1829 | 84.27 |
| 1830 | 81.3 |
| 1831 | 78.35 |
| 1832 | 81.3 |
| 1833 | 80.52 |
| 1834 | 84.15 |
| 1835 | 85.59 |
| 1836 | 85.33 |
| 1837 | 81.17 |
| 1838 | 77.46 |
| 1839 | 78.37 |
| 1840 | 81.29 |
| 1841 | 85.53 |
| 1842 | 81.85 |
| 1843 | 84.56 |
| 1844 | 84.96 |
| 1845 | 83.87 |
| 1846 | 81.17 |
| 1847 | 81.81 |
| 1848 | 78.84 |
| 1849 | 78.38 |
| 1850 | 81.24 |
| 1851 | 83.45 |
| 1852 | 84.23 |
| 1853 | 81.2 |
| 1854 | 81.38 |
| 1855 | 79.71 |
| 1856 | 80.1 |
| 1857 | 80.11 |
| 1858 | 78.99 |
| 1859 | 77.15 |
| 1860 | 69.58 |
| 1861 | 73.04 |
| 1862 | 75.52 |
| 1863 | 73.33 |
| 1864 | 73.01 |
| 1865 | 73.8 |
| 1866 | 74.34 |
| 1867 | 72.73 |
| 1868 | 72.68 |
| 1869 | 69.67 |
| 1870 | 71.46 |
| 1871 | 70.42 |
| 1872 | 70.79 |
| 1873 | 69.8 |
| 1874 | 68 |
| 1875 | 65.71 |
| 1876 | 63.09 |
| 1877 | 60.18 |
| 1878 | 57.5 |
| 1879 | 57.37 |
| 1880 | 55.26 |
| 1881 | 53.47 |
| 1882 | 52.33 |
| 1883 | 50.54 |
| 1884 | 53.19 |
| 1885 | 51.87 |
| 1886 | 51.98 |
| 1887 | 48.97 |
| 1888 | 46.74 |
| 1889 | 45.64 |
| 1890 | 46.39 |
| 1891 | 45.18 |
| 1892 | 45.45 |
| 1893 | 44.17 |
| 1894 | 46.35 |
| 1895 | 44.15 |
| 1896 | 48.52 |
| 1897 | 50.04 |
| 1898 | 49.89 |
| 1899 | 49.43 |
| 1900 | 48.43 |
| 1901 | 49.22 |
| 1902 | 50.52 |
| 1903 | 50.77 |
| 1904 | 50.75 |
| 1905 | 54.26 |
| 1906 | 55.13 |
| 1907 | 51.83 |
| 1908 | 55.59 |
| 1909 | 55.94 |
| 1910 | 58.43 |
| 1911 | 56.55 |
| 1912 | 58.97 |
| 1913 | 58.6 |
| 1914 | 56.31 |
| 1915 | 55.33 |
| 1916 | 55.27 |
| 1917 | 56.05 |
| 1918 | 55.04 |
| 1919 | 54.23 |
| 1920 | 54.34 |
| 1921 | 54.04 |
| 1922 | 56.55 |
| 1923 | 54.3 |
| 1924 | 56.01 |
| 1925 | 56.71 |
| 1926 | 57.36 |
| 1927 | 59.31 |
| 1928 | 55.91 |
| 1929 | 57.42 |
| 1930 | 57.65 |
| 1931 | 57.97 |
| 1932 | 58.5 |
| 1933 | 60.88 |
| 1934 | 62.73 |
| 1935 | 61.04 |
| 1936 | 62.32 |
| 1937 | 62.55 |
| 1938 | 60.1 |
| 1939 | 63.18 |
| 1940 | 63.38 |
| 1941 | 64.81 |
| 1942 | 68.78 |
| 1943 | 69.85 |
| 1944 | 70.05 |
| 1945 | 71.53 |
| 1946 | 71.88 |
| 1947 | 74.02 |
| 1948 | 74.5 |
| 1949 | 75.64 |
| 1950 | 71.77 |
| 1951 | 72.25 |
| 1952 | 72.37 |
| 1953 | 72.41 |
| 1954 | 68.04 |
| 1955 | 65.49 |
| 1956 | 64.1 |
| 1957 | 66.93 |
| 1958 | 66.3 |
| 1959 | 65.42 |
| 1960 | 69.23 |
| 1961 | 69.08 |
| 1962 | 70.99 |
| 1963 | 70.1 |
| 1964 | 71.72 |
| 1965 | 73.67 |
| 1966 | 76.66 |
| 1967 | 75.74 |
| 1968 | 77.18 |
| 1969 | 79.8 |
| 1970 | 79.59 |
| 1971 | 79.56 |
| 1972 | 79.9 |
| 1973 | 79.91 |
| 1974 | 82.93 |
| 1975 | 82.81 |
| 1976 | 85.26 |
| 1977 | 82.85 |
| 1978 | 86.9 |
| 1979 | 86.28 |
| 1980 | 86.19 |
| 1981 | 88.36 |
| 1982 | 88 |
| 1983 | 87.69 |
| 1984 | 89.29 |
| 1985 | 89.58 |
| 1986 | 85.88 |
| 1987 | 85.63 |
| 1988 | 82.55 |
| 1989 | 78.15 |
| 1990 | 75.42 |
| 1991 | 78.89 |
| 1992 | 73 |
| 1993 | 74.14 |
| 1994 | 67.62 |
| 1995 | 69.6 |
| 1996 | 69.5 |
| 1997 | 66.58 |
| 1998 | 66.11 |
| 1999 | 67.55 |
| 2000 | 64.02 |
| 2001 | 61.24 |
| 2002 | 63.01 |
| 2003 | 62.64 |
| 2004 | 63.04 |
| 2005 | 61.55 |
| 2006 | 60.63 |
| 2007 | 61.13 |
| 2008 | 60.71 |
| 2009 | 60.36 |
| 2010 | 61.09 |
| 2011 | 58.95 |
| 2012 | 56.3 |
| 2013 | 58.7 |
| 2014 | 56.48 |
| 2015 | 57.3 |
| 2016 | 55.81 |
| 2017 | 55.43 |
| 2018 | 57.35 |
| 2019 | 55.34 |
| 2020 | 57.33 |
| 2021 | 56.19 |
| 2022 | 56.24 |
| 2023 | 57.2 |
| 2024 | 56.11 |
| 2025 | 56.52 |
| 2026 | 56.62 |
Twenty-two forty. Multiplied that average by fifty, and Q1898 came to 2435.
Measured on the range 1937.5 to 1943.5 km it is 3228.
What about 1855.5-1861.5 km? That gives 3864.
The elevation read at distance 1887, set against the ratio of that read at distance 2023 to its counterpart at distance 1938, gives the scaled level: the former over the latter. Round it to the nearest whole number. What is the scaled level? 51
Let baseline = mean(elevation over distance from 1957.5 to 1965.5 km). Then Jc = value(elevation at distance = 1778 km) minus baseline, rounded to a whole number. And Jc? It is 14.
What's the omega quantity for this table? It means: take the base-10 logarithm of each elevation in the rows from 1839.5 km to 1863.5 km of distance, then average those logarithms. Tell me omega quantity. 1.90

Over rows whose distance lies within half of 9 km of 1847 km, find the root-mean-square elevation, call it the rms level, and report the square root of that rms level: 9.1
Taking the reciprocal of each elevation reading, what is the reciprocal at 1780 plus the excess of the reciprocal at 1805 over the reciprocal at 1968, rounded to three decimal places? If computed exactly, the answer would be 0.013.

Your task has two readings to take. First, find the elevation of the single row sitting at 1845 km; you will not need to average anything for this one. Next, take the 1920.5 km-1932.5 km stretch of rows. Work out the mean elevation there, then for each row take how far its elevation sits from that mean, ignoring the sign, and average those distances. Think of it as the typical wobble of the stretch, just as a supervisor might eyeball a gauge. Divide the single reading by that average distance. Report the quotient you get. 69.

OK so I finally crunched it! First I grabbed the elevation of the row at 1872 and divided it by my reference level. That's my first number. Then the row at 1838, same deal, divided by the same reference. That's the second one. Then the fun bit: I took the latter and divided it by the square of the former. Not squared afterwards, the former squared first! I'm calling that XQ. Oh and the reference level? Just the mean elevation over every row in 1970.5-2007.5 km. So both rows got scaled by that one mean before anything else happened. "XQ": 1.18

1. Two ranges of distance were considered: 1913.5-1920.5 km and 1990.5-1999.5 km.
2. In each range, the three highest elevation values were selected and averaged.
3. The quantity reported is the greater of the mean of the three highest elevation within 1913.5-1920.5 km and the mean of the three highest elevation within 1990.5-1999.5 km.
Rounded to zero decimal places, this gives 75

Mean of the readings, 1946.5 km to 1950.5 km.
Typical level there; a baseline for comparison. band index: 74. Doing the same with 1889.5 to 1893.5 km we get 45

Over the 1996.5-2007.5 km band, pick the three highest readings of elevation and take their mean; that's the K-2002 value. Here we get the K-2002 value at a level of 67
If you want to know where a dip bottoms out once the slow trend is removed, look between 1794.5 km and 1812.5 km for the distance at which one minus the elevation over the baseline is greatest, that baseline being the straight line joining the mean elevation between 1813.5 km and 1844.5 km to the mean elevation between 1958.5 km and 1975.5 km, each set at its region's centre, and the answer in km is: 1806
